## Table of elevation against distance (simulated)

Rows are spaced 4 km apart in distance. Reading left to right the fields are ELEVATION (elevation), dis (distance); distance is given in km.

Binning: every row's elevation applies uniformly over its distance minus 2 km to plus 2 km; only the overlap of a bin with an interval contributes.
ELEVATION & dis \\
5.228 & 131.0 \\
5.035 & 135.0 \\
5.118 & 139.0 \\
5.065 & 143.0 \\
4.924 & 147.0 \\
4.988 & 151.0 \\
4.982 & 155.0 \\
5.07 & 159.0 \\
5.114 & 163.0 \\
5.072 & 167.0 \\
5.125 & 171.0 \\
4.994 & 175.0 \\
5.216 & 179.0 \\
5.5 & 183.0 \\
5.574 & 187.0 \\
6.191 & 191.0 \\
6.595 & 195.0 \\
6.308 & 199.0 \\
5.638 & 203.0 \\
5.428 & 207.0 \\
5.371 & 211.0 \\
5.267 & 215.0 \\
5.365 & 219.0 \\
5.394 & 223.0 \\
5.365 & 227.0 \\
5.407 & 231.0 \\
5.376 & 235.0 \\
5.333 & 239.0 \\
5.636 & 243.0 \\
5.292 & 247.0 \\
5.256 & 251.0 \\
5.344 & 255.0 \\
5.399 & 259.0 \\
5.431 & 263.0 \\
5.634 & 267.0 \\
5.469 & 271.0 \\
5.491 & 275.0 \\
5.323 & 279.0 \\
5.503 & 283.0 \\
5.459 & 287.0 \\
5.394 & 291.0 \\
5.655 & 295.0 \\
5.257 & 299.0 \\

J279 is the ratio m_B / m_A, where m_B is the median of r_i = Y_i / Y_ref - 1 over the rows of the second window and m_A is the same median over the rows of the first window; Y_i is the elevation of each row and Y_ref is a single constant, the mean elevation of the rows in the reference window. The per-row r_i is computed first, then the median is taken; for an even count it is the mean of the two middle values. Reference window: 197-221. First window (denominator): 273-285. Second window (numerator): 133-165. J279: 7.1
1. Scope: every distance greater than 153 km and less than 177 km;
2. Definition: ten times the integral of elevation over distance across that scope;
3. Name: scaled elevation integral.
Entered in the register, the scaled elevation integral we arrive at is 1214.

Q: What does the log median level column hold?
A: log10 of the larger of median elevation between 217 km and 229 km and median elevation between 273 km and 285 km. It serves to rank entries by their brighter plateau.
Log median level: 0.740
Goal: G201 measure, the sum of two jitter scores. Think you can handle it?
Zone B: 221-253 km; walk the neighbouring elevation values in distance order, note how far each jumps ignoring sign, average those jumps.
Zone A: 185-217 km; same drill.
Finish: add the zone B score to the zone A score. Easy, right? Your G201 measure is 0.45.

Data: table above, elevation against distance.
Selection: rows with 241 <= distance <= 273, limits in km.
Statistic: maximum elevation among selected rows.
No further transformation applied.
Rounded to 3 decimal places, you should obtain 5.636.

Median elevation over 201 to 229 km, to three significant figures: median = 5.37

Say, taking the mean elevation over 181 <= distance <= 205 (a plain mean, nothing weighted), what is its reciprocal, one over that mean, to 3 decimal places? 0.168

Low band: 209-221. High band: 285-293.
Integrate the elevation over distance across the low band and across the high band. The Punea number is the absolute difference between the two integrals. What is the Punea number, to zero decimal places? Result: 21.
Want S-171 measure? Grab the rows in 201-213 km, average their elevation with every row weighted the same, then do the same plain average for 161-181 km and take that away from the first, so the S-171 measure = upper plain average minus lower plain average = 0.37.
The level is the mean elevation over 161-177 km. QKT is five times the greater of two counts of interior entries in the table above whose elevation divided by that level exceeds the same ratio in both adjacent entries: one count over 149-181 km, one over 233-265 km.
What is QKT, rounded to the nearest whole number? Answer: 10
